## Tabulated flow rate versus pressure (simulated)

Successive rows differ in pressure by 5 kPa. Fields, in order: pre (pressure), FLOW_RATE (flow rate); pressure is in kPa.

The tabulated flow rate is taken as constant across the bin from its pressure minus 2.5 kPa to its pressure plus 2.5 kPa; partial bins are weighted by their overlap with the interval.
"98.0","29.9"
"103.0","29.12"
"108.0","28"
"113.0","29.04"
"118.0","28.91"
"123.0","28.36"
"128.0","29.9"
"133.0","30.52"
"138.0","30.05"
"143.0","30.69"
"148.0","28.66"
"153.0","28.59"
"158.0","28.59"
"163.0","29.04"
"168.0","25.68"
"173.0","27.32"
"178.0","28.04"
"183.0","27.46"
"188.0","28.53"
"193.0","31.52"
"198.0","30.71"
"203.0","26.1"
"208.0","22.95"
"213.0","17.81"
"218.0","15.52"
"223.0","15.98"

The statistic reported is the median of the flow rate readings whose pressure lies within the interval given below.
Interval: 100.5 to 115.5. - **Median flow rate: 29.0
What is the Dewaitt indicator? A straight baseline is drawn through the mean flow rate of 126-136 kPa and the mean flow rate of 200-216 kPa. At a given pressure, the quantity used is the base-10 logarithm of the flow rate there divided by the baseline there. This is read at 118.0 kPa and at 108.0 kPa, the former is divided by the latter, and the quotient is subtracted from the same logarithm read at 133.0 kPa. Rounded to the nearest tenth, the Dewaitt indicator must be -0.6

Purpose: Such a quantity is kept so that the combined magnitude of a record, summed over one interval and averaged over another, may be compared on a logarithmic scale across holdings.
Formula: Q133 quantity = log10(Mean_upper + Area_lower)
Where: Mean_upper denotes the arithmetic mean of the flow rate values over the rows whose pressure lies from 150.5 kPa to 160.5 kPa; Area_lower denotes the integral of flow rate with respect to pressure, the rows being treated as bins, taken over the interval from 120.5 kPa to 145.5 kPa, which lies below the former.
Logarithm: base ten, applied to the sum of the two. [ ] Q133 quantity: 2.89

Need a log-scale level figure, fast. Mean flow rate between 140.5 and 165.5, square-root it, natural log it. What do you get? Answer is 1.686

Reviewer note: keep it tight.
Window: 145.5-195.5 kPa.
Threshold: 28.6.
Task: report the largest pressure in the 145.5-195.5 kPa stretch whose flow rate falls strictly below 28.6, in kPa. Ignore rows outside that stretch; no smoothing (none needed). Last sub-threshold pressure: 188.0 kPa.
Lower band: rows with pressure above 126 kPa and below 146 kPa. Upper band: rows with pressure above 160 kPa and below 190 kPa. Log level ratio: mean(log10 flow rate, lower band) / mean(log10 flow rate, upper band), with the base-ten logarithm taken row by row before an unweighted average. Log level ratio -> 1.03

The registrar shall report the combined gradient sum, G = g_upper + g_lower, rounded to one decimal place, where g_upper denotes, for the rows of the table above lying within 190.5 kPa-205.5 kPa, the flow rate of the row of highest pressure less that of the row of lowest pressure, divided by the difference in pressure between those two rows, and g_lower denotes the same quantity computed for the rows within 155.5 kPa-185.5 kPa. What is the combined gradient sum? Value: -0.6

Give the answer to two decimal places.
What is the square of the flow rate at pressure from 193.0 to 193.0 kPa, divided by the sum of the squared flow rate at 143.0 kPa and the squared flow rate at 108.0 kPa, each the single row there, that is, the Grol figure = 0.58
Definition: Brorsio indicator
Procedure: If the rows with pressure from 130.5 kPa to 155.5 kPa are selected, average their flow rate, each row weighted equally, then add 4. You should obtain 33.7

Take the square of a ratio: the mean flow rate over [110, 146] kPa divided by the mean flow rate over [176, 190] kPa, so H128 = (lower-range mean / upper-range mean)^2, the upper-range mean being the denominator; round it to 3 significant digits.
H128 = 1.12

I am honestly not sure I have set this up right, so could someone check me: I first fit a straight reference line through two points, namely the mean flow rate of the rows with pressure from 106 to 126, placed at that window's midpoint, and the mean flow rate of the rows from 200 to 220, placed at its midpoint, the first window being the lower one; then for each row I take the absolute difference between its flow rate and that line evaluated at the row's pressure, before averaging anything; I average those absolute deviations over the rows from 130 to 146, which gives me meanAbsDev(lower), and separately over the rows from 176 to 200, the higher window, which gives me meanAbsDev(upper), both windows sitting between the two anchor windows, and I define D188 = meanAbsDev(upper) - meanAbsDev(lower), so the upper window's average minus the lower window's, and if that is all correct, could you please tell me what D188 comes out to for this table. 3.0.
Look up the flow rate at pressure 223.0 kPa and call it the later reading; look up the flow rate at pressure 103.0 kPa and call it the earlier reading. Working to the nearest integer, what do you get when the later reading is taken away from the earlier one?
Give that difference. 13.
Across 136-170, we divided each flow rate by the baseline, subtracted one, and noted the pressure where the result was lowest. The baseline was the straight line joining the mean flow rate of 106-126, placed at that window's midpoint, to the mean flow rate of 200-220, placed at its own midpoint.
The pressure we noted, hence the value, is 168.0 kPa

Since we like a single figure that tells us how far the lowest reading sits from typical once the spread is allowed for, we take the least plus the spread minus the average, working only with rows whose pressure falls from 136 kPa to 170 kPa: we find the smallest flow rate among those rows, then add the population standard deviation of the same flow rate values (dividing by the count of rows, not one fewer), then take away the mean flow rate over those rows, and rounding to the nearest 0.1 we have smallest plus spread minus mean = -1.6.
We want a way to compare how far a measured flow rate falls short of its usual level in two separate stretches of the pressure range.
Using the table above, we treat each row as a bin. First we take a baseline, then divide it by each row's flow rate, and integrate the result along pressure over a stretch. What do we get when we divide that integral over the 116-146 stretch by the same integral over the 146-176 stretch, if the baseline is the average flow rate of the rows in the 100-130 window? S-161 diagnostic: 0.940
